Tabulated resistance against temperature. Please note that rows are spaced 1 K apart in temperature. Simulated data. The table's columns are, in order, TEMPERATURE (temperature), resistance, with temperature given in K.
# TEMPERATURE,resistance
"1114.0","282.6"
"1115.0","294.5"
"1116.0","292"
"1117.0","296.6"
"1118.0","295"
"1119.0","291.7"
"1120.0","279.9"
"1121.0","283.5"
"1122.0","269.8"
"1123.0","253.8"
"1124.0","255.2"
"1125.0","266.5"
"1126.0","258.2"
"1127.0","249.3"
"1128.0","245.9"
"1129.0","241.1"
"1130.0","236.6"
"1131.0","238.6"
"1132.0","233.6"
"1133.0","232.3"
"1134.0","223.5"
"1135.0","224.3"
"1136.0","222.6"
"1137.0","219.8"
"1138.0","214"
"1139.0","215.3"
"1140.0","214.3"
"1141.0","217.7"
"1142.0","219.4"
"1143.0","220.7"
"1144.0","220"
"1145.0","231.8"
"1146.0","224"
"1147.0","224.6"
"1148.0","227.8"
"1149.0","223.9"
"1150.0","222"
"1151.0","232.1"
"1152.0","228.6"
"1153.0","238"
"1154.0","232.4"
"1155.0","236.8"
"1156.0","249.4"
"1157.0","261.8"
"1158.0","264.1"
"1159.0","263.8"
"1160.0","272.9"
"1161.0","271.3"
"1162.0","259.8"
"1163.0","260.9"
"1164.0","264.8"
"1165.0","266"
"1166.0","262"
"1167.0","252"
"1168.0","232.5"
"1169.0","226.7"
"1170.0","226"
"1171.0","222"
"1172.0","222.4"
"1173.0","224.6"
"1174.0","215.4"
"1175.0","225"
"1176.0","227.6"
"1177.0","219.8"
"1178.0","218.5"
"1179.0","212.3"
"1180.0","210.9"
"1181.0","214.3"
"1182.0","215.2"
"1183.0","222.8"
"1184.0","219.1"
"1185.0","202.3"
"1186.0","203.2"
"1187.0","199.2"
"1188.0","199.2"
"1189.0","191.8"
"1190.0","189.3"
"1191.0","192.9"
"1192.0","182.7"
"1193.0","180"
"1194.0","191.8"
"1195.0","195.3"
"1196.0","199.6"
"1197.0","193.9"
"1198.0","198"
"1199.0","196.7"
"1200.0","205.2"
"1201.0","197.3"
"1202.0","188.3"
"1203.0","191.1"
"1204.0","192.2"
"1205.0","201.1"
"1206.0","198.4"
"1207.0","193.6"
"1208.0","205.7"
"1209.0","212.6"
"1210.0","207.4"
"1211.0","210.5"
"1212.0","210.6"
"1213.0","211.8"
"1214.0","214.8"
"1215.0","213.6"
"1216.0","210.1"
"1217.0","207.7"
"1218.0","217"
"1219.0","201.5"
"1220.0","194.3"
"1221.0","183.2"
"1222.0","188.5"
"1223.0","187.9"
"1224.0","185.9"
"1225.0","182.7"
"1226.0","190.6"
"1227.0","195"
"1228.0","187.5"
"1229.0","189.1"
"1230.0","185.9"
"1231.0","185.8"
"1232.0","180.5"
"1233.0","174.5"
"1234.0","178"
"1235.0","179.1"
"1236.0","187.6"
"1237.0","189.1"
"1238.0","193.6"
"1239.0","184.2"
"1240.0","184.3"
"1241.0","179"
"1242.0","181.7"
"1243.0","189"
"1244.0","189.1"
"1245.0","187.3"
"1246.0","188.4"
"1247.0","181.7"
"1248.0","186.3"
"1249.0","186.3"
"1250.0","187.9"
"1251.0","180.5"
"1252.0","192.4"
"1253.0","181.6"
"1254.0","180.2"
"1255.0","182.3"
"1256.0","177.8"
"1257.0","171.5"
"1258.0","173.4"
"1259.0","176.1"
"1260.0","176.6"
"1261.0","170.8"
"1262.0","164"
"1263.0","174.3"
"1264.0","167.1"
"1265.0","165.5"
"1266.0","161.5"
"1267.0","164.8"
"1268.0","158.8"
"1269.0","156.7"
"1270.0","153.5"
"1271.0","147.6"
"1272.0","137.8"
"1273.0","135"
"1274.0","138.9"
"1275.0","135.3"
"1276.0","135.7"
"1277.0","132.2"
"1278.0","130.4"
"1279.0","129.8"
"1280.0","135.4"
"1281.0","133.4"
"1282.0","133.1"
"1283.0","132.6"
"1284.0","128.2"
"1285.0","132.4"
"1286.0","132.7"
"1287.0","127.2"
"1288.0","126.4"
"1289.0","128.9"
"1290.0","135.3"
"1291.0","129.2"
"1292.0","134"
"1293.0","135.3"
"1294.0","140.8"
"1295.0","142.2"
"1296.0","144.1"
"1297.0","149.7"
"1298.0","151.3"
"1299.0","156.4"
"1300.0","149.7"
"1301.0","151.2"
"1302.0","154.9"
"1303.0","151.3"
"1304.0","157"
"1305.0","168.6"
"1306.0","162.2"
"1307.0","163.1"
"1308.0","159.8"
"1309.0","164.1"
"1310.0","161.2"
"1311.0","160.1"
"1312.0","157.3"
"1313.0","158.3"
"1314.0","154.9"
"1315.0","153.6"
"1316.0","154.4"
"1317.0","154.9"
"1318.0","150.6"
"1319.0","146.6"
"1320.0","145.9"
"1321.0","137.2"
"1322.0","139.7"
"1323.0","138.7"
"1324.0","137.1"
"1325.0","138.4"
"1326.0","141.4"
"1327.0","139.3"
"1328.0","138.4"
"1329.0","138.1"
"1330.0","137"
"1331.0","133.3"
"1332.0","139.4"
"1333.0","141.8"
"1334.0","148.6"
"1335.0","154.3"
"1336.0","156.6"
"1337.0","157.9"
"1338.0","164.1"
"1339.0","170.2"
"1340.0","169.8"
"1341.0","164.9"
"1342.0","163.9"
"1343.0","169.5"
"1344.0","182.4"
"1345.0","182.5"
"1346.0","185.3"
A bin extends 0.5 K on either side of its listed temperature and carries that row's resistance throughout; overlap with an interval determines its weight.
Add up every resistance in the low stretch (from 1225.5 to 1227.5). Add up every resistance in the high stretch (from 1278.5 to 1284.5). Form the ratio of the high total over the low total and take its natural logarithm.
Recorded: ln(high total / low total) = 0.72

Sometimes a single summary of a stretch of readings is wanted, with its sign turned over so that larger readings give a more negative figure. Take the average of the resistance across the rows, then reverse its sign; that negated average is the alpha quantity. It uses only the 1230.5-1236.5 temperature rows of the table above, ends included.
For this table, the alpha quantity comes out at -181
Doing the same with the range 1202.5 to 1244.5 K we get -194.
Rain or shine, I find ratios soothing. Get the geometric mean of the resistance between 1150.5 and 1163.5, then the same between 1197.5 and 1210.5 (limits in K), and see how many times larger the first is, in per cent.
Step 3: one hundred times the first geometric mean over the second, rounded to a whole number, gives 126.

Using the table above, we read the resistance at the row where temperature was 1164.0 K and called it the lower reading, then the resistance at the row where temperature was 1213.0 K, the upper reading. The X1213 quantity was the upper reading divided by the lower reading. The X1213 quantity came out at 0.80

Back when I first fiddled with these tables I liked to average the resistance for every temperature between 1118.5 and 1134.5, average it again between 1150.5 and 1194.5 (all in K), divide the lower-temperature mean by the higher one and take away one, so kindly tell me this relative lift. 0.1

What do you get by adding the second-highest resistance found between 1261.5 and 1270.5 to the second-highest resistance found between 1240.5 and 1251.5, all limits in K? 356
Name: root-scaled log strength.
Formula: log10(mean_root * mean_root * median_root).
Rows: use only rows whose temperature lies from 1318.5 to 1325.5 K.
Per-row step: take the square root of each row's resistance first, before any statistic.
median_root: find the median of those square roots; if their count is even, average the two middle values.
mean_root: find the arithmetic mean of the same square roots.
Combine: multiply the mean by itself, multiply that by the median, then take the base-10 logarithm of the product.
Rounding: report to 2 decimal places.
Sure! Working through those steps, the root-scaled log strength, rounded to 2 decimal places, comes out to 3.22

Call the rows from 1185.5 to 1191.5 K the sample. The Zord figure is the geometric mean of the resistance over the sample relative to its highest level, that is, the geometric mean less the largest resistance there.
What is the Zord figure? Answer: -7.3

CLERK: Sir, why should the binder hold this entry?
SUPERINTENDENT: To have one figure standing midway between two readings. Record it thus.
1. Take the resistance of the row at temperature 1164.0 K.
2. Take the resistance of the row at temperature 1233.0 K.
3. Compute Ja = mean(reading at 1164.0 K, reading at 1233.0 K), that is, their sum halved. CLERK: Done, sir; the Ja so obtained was 220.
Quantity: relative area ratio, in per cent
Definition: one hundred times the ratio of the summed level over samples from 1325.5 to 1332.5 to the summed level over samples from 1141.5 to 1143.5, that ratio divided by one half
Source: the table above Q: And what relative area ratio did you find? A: 439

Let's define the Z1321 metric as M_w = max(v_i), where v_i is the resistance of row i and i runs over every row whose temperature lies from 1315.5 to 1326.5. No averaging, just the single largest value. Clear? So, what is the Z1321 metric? 154.9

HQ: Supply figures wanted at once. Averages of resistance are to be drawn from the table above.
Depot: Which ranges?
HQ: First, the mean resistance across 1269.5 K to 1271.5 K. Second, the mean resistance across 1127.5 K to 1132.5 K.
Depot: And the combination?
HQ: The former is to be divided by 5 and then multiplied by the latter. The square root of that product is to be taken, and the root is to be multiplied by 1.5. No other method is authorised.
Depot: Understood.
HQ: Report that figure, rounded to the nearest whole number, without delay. 127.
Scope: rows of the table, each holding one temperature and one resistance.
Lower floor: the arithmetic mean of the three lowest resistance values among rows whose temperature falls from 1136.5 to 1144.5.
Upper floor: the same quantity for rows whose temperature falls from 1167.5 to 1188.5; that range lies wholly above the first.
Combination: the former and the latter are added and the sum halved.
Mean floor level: 207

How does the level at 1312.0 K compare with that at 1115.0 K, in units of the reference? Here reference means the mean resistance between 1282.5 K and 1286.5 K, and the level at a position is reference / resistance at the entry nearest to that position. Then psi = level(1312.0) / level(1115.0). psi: 1.87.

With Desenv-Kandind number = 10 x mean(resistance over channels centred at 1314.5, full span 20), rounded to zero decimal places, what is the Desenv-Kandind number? 1534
